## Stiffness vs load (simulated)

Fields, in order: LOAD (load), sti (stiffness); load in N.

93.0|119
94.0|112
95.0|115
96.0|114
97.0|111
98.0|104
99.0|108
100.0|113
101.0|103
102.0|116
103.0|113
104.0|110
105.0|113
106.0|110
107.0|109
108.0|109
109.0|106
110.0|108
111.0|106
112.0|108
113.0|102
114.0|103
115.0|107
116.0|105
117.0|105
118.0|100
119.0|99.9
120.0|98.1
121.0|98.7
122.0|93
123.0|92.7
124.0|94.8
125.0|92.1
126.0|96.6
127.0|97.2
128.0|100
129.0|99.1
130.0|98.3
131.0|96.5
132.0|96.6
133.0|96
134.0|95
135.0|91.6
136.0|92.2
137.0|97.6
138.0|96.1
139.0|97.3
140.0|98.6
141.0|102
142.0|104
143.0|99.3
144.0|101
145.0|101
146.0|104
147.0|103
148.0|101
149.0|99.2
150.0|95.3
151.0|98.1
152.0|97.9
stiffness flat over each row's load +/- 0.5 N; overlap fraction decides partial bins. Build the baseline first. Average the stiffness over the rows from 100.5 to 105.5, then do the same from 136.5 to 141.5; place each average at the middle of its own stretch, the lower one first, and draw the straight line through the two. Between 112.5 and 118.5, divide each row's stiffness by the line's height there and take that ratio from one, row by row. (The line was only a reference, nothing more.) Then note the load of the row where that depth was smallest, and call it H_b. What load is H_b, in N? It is 115.0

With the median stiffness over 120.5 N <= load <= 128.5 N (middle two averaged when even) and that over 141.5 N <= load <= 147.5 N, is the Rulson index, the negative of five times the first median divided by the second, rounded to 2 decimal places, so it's -4.69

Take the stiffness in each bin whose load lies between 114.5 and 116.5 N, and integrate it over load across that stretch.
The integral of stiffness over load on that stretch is 212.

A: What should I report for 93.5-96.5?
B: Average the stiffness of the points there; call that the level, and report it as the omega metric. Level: 114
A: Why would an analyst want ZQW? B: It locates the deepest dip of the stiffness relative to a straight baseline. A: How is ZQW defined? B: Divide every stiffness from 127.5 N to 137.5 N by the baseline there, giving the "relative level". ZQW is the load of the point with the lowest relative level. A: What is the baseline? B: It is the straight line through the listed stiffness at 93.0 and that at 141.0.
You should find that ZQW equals 135.0 N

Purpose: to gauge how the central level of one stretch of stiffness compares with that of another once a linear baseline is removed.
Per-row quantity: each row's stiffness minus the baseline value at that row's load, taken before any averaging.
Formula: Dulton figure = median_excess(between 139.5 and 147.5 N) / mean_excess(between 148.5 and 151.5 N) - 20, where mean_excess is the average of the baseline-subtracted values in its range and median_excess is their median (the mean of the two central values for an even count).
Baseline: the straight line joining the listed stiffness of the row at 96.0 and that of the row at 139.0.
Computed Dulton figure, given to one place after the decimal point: -18.7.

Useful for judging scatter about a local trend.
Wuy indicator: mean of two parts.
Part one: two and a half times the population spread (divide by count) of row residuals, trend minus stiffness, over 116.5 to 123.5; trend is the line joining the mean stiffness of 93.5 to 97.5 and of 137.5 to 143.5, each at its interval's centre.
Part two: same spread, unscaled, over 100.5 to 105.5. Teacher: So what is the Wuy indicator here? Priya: 7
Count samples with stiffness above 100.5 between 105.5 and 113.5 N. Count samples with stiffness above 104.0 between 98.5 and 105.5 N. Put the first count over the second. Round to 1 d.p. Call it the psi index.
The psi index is 1.3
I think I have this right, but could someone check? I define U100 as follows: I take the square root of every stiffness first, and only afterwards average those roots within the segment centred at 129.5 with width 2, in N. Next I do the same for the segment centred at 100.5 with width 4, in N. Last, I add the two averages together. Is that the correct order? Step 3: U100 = 20.42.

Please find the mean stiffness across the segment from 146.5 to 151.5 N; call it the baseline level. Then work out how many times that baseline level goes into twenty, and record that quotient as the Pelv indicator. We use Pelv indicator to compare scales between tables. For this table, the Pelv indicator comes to 0.201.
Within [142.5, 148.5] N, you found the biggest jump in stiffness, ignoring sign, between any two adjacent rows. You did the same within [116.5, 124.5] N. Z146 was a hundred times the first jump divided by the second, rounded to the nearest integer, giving 53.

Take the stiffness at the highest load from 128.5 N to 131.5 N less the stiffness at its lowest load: -3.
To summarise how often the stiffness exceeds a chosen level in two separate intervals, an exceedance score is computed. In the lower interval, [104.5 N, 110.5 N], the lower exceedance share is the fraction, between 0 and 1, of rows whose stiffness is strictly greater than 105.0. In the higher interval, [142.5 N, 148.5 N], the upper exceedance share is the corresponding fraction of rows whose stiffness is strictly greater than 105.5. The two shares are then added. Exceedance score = 1.0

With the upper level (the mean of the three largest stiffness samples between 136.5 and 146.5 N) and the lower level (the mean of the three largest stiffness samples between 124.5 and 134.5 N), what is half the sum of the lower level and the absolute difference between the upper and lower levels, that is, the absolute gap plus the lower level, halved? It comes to 52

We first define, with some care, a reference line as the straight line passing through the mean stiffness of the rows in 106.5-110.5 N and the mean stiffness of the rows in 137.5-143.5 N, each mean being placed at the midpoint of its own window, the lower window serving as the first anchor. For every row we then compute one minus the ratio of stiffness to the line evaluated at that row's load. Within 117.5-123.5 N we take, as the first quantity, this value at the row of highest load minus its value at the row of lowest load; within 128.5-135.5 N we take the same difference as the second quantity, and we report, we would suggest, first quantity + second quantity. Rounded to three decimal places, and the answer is 0.117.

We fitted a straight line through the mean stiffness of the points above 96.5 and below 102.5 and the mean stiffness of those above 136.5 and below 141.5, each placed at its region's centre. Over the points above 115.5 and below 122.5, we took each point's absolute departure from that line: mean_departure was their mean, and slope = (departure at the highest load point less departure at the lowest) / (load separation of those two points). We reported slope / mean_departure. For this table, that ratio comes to 0.39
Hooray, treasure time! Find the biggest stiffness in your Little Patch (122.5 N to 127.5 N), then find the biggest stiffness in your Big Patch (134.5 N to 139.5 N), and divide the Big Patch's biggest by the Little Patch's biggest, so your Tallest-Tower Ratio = 1.00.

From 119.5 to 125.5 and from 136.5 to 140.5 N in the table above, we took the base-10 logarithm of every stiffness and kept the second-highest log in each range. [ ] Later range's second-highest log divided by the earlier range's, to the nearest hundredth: 1.00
